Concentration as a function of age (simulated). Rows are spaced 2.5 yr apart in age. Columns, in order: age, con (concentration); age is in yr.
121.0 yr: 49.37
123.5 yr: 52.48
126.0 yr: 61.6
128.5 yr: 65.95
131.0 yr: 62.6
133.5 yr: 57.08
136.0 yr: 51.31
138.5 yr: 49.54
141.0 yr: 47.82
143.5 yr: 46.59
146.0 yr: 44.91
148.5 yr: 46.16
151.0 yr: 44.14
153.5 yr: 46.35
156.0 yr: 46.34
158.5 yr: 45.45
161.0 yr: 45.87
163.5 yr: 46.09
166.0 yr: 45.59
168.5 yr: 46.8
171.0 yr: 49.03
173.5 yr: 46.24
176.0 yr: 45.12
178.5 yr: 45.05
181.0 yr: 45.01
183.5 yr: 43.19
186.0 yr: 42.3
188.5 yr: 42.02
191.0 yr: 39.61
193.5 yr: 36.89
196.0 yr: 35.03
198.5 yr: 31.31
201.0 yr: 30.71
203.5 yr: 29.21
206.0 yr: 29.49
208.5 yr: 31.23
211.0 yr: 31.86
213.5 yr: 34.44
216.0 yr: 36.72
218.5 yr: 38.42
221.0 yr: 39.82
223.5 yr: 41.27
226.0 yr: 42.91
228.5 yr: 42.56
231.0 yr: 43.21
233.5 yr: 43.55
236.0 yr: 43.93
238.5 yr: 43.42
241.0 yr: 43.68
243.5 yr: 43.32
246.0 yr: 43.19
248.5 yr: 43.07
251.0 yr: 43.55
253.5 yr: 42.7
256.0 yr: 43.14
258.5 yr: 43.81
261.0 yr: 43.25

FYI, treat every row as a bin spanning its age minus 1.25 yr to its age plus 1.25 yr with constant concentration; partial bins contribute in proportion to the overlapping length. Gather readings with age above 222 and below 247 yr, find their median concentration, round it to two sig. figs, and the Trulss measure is 43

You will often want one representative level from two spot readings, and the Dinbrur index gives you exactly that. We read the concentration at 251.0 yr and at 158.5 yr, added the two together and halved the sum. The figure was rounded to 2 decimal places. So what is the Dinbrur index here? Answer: 44.50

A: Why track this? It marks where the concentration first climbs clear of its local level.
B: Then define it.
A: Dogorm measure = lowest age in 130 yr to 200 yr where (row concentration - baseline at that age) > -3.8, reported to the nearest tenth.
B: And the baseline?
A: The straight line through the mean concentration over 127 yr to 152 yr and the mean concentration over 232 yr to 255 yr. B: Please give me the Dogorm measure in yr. 131.0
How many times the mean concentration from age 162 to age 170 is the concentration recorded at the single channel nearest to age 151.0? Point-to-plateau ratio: 1.0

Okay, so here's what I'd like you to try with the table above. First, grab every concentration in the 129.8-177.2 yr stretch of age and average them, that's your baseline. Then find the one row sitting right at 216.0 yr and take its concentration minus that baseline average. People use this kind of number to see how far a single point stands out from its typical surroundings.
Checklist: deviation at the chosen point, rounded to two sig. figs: -11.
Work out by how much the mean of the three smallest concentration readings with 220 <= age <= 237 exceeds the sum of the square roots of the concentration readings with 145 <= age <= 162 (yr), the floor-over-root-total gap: -6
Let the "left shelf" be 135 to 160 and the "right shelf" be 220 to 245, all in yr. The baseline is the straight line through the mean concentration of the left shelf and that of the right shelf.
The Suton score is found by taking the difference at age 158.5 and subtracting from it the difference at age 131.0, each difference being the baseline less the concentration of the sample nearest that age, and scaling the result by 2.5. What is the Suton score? 40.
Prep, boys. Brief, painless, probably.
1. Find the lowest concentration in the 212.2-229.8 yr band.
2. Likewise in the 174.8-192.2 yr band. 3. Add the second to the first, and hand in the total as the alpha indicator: 74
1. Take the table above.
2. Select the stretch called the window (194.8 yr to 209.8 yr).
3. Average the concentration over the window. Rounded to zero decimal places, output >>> 31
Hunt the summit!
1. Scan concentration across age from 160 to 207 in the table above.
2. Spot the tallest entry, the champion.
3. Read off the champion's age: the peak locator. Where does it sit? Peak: 171.0 yr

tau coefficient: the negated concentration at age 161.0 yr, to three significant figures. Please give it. -45.9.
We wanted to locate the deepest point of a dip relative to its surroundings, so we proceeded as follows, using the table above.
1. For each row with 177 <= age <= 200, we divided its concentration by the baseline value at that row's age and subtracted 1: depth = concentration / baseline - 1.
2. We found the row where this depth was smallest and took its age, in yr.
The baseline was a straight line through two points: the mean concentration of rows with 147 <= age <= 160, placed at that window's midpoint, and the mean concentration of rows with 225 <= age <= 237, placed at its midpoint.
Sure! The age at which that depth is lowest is 198.5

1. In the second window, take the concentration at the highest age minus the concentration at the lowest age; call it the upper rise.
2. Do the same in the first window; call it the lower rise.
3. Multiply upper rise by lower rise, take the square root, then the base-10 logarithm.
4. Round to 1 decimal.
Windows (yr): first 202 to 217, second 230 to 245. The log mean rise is 0.0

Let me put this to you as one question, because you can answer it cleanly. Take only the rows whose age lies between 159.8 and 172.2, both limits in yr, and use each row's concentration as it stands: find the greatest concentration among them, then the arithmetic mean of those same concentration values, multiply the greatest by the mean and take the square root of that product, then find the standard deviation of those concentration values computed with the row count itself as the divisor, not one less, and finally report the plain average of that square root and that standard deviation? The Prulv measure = 25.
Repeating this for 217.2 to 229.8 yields 22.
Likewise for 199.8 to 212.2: 16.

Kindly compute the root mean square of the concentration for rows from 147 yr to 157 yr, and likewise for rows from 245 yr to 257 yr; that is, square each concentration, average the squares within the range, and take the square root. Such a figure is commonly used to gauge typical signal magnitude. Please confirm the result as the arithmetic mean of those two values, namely 44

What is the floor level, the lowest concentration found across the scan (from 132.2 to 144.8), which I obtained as 46.59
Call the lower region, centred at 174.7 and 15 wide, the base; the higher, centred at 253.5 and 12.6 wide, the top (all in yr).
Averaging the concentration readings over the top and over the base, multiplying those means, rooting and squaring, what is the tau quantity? 1999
